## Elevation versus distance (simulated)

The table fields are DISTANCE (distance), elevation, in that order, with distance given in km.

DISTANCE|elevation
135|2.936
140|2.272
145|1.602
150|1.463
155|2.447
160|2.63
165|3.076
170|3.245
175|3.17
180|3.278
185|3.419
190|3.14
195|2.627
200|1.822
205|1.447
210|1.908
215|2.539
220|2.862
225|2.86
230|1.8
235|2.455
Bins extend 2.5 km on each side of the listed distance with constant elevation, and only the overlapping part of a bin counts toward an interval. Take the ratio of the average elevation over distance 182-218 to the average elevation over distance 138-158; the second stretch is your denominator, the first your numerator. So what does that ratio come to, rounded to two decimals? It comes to 1.24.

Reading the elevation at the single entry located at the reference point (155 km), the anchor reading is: 2.447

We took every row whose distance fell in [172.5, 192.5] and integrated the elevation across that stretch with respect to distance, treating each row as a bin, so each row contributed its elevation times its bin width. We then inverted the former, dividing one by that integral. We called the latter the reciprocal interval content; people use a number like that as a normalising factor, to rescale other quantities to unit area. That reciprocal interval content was 0.015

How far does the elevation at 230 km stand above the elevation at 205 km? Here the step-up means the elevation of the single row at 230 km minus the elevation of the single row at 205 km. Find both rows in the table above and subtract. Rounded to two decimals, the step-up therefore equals 0.35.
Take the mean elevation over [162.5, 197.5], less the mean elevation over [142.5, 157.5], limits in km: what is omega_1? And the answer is 1.3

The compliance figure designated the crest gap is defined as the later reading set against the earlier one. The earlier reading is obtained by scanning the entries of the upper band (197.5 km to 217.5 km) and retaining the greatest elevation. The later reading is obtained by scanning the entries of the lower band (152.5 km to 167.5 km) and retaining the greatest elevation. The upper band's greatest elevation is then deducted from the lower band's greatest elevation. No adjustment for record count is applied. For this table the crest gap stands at 0.54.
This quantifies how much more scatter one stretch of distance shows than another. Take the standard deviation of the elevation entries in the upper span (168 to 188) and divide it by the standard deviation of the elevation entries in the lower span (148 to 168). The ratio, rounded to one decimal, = 0.2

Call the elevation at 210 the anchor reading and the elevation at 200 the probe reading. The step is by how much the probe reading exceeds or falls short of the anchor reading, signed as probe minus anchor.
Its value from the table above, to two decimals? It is -0.09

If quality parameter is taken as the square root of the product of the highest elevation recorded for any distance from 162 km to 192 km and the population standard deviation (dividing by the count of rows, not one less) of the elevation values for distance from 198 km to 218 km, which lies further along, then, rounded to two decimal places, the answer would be 1.16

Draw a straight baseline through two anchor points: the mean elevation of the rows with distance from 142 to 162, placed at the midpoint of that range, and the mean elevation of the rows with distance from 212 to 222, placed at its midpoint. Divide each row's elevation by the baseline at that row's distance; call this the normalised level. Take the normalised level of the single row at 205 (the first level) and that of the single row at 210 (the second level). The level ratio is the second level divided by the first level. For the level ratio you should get 1.29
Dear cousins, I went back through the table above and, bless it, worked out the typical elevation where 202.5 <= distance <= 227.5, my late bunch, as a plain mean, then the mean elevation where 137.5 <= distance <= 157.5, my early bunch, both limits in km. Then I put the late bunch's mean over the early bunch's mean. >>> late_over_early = 1.2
